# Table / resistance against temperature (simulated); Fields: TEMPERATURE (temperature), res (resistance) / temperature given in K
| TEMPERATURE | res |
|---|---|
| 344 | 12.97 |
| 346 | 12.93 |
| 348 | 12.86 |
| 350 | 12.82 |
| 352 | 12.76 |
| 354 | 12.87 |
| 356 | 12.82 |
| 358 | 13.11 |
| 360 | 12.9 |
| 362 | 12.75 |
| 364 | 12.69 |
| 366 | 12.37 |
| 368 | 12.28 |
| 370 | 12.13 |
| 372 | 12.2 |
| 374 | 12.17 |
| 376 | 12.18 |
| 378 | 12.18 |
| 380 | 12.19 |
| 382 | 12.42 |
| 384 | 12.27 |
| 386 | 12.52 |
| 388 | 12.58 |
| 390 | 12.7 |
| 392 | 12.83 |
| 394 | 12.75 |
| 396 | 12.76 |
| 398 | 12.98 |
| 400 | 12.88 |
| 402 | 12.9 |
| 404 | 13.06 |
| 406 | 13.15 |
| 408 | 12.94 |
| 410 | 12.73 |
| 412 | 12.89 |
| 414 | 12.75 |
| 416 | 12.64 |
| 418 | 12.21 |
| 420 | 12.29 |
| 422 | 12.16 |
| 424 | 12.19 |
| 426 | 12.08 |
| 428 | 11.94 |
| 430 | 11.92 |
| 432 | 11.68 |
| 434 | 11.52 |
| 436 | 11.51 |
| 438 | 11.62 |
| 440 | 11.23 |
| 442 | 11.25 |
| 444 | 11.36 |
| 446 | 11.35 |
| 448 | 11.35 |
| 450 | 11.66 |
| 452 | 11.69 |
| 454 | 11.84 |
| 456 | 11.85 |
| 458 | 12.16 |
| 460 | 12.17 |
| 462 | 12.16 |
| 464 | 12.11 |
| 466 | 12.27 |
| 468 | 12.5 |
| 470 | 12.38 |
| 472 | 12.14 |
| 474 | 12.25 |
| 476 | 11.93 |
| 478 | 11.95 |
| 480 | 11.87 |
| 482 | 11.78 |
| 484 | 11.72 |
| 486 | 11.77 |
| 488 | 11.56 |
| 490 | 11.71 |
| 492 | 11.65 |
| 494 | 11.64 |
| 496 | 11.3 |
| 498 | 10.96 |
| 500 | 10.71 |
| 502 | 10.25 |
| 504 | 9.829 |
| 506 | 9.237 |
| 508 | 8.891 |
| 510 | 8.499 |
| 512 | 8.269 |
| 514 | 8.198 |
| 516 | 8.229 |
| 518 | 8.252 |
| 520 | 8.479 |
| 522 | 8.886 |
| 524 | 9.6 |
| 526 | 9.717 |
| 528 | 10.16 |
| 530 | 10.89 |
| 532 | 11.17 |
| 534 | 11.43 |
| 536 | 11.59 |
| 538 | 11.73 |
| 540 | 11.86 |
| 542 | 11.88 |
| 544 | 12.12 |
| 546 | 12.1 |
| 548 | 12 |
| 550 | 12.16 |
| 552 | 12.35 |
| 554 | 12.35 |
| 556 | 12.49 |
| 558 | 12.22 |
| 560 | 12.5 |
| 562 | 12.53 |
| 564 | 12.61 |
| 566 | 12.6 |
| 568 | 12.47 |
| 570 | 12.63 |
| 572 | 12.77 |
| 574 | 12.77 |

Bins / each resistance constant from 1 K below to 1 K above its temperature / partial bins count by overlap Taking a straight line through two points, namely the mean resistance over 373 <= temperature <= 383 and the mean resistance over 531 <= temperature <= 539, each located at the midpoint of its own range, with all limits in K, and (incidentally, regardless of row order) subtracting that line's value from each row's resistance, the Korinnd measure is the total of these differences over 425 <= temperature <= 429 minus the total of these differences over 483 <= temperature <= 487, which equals 0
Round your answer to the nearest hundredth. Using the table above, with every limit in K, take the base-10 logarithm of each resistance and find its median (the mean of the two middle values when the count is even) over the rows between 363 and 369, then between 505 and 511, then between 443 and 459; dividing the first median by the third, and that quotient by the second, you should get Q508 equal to 1.08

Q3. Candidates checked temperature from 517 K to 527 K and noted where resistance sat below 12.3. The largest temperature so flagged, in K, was 526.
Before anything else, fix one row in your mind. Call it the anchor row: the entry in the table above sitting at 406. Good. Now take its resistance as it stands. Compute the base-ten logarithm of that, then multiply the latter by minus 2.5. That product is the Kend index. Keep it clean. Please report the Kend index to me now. -2.80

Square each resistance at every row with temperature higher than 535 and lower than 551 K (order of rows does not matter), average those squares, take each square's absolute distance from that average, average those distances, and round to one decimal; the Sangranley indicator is 3.9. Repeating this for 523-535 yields 14.0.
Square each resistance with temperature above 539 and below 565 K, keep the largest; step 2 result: 159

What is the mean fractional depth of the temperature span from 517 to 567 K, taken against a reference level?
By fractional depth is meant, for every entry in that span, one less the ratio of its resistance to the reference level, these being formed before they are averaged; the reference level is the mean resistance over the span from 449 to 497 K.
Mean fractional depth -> 0.05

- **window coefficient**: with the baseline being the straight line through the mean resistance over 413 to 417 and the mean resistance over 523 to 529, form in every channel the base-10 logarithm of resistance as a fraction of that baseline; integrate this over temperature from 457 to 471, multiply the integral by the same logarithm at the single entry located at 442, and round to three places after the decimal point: -0.012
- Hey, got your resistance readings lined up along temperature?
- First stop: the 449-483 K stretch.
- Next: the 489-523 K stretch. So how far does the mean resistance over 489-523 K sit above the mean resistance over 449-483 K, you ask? -2.3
